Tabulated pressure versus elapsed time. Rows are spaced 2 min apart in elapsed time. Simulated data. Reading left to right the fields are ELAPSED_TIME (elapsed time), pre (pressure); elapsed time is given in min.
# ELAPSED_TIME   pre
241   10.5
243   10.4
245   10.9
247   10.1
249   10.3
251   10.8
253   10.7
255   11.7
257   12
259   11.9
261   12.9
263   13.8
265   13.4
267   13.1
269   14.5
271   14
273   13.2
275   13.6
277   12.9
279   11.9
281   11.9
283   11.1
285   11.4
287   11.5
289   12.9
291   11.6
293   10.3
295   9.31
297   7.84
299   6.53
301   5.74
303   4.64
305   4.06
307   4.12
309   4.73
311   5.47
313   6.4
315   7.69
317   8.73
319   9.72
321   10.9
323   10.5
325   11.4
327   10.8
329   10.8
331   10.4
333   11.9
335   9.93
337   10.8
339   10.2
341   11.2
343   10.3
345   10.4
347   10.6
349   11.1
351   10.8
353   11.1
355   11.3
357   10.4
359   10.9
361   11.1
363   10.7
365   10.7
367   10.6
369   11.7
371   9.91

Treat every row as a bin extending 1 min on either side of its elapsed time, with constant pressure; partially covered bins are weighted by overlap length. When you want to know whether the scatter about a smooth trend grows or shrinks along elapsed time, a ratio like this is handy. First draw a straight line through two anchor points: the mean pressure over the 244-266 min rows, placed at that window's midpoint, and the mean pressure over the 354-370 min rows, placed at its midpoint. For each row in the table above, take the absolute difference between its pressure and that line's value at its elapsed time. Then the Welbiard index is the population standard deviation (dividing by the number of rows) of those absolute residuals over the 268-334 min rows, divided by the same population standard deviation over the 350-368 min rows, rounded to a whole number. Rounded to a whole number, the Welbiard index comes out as 17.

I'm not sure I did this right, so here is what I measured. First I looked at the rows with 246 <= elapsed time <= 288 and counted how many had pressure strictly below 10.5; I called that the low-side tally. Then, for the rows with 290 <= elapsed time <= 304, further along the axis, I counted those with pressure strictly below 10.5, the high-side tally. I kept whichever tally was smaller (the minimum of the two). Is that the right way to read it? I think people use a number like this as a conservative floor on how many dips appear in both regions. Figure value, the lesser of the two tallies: 2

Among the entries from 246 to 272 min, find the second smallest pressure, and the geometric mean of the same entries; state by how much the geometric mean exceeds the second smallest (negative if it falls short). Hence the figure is 1.9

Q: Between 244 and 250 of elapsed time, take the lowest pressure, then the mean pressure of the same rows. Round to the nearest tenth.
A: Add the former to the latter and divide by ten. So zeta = 2.1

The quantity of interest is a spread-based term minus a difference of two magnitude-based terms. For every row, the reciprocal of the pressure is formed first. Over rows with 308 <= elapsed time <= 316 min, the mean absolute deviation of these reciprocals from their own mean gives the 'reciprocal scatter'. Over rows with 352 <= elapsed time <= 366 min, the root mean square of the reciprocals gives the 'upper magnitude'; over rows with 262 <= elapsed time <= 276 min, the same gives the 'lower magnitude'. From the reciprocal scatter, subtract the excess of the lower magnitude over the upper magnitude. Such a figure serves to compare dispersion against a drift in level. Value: 0.046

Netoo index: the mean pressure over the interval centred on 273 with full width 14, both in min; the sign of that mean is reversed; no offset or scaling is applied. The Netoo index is -13.3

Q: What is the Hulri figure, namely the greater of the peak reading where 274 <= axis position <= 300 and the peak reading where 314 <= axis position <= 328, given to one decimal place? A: 13.6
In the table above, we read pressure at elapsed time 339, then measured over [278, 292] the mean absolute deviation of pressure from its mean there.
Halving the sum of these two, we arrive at 5.3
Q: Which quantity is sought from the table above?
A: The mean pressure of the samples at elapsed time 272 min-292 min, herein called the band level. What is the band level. 12.20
